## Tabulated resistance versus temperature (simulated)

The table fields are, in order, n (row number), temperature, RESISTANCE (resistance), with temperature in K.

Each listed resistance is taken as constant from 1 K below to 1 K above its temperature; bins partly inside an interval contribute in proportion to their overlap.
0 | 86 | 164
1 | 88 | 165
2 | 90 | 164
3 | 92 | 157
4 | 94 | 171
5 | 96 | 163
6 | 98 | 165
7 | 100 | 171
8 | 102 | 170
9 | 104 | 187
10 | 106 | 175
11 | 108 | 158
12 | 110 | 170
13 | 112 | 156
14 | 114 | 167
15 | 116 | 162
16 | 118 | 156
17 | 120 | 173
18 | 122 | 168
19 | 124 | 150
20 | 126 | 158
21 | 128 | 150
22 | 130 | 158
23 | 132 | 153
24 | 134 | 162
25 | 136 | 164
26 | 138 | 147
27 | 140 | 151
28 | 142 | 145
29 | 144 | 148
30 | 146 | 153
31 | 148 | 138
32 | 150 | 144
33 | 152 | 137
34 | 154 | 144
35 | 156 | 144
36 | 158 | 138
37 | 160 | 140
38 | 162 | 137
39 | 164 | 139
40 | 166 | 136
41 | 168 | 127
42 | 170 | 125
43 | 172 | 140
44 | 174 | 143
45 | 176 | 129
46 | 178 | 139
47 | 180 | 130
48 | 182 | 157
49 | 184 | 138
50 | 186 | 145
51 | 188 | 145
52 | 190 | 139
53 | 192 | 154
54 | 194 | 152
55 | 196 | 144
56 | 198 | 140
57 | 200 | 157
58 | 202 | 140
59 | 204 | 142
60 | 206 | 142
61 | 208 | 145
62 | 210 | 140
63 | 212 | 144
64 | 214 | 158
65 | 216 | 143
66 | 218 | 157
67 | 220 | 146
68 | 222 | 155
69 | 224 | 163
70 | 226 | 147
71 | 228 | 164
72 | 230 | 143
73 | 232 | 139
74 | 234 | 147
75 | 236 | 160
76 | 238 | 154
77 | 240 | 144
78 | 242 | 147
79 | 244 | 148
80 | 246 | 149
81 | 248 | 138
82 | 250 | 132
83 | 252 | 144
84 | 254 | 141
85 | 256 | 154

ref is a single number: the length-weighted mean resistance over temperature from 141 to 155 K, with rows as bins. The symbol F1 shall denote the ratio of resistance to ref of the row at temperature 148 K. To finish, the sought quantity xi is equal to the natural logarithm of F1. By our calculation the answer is -0.04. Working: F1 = 0.96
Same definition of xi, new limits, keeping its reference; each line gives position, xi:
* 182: 0.09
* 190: -0.04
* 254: -0.02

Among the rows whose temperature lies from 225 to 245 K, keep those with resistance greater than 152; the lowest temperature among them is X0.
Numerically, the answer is 228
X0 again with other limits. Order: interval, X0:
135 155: 136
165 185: 182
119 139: 120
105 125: 106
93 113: 94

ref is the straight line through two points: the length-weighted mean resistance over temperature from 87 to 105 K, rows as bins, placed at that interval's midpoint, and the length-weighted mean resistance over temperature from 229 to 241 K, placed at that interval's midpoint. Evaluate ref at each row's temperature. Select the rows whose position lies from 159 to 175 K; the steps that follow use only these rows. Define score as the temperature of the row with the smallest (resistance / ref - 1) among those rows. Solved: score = 170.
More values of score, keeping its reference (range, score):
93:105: 96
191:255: 250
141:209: 170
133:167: 152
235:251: 250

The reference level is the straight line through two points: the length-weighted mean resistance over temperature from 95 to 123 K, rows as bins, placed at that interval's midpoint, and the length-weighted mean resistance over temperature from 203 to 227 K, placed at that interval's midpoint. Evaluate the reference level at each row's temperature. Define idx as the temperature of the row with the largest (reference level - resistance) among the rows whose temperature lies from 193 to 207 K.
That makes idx 198 K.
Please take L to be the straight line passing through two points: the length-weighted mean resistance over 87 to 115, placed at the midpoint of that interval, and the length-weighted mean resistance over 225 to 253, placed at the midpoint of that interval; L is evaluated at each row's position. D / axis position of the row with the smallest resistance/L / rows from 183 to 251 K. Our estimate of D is 184 K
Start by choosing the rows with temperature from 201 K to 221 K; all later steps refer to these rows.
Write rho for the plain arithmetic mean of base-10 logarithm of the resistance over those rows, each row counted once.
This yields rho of 2.16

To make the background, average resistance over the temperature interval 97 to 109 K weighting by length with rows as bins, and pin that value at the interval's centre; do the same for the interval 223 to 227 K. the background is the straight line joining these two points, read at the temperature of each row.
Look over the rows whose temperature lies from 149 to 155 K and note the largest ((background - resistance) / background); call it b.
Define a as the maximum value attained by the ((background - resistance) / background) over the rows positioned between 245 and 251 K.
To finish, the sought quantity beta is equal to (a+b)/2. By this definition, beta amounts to 0.149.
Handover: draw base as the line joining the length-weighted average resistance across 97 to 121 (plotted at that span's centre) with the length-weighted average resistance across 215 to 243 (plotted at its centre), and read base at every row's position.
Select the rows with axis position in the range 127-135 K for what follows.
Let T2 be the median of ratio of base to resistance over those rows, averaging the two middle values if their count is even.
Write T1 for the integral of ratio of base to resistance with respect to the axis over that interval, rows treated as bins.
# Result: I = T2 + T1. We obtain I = 9.5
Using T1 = 8.5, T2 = 1.06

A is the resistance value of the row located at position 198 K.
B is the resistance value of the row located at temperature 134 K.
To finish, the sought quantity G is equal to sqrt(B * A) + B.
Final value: 313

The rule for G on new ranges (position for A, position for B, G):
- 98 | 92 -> 318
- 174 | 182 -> 307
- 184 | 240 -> 285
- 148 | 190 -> 277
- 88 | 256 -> 313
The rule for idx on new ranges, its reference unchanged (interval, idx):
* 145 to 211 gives 170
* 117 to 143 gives 142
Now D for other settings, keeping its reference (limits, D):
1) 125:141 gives 138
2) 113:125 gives 124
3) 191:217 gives 198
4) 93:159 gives 152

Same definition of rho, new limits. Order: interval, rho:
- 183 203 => 2.16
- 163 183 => 2.13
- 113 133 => 2.20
